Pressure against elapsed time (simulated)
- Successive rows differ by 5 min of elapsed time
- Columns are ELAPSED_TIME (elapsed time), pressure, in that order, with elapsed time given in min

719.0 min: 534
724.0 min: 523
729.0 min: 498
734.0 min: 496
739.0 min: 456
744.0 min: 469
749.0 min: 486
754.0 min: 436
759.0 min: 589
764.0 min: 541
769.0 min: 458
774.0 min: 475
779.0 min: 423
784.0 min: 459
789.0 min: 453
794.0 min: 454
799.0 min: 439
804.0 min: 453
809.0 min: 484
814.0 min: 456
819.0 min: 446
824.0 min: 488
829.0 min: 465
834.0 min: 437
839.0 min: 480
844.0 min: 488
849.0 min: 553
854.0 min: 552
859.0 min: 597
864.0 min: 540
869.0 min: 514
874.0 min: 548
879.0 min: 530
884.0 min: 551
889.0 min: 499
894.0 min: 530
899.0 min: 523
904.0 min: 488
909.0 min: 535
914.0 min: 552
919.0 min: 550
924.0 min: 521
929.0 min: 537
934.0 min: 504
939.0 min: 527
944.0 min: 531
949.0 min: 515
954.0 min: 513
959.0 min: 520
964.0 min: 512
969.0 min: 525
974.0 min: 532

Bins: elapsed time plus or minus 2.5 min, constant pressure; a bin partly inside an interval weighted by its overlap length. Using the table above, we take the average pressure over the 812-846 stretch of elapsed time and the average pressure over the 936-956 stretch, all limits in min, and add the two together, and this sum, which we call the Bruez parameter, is 987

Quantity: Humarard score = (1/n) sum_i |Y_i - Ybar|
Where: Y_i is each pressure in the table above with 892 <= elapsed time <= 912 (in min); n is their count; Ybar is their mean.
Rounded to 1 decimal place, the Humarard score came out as 15.5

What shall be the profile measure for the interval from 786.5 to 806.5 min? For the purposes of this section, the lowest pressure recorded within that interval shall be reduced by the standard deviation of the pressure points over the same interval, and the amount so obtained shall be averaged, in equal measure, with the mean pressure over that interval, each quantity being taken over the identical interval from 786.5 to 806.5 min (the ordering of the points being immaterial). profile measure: 441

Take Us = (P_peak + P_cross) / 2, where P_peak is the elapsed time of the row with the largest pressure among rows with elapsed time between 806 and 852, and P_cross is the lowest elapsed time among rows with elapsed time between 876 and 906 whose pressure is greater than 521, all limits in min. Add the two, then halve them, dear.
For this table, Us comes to 864.0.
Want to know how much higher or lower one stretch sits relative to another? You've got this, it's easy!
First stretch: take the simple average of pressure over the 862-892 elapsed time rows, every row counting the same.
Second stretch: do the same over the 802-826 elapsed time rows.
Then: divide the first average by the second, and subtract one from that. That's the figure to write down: 0.14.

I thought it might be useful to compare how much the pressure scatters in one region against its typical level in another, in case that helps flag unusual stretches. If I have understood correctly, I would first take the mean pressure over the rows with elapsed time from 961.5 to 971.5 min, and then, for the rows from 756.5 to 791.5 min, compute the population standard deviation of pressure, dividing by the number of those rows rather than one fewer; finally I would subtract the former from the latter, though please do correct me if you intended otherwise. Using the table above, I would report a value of -465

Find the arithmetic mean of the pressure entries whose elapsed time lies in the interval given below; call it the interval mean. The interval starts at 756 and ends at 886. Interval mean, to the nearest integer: 495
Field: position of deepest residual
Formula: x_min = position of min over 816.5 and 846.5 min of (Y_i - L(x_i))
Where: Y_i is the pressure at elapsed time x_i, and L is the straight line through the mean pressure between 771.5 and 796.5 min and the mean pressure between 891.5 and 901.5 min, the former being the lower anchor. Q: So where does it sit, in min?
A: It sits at 834.0 min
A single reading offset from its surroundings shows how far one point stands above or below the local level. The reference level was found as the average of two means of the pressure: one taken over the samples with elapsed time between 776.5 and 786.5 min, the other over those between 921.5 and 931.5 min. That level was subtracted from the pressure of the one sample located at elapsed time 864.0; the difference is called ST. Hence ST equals 55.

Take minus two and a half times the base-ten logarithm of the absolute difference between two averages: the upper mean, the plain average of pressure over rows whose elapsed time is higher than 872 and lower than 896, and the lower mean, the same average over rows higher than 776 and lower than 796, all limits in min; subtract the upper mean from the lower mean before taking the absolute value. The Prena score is -4.8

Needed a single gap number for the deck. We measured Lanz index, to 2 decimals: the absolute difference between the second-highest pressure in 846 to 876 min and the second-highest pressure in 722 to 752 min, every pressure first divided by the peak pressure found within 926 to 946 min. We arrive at 0.10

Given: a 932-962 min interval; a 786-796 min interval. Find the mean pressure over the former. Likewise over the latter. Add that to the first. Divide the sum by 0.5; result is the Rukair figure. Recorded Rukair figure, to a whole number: 1944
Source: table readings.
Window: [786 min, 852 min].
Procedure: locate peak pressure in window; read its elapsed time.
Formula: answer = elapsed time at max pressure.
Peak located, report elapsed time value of 849.0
